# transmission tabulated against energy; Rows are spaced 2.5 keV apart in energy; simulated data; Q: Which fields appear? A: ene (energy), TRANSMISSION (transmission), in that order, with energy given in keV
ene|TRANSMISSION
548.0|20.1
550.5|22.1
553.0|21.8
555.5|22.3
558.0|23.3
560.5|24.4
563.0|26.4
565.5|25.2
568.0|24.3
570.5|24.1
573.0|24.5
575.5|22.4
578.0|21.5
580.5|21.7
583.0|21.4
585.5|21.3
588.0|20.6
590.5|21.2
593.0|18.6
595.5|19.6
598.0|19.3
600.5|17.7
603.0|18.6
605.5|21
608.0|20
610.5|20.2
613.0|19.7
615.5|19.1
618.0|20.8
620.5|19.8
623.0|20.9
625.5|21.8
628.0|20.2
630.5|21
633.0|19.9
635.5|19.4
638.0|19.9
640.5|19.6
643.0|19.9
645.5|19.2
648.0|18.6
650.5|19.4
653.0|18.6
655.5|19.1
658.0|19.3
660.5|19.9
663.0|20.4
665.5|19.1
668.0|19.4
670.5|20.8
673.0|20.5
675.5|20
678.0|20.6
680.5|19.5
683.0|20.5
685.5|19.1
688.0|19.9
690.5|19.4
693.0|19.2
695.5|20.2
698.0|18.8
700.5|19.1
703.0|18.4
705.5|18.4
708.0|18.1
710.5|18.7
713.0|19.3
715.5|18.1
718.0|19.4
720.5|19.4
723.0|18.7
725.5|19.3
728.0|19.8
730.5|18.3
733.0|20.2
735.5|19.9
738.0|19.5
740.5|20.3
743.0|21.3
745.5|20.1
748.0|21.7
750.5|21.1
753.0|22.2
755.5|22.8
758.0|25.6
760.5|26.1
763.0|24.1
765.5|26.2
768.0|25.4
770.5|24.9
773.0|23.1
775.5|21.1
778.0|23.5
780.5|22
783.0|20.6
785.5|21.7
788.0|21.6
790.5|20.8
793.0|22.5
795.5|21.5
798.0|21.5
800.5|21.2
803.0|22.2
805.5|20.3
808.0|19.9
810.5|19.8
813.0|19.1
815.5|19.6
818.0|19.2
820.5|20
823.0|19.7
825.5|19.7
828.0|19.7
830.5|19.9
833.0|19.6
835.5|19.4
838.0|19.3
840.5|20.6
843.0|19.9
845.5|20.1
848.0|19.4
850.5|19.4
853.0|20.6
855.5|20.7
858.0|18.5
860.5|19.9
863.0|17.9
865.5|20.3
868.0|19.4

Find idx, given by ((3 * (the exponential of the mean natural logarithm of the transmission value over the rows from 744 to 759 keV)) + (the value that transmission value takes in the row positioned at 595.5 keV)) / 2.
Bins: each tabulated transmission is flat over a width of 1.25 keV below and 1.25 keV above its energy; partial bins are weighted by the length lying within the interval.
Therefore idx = 43.1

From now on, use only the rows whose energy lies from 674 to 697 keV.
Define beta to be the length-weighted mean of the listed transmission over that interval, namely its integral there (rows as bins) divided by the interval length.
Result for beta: 19.8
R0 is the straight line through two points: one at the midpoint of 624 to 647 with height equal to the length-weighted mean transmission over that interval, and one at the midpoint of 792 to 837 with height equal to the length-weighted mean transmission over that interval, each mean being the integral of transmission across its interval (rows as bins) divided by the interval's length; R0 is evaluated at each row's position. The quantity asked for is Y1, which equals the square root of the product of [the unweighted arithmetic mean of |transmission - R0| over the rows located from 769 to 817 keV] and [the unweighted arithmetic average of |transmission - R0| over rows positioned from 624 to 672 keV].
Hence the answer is 1.0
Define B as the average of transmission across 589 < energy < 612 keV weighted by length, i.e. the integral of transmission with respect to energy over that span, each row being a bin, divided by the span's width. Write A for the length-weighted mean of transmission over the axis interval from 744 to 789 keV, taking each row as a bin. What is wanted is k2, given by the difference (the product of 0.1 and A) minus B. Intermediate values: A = 23.0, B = 19.6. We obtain -17.3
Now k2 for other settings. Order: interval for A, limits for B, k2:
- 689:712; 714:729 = -17.2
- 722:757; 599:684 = -17.8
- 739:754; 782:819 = -18.7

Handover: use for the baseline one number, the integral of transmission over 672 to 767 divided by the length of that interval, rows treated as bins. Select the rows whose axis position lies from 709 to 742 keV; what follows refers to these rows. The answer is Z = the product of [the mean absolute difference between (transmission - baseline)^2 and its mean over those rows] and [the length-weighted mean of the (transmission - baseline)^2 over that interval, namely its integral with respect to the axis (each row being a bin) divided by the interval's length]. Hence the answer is 2.2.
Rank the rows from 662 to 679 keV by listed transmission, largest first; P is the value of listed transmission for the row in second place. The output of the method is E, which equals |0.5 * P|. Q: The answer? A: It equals 10.3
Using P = 20.6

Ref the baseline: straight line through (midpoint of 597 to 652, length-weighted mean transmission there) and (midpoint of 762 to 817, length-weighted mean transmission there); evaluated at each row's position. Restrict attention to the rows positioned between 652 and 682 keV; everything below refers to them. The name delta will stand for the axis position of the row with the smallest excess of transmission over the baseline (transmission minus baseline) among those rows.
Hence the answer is 653.0 keV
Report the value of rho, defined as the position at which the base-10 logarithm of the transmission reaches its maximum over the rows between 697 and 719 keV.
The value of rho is 718.0 keV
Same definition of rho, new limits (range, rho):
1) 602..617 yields 605.5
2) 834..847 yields 840.5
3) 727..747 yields 743.0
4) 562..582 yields 563.0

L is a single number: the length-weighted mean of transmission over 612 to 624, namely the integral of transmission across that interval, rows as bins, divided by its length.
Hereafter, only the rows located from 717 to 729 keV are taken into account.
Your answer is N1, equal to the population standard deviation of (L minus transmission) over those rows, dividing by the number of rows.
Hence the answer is 0.35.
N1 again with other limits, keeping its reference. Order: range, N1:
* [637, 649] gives 0.49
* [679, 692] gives 0.48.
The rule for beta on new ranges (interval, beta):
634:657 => 19.3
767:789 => 22.6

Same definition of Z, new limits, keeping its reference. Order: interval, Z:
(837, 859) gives 0.6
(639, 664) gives 1.1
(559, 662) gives 20.0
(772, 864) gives 2.2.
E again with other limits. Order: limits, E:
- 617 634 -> 10.5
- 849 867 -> 10.3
